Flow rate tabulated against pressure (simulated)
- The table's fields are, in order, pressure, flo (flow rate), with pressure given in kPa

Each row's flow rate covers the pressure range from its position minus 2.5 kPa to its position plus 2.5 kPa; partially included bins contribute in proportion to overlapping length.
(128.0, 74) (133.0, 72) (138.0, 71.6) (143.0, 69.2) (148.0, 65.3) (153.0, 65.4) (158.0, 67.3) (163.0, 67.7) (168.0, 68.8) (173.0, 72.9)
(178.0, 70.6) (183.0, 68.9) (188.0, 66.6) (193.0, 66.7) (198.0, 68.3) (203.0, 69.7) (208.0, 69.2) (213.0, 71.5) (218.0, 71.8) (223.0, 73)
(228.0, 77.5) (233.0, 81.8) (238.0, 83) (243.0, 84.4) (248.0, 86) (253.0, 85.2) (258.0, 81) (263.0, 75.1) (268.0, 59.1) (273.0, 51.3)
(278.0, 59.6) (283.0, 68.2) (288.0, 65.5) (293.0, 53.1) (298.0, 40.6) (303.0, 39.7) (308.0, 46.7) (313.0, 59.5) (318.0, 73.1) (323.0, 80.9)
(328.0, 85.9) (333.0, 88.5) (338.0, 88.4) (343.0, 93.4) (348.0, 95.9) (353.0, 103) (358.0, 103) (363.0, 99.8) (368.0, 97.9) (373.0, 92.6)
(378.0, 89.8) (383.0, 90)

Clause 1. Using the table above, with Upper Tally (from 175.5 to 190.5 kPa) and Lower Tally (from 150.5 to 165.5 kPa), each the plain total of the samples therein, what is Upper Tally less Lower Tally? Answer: 6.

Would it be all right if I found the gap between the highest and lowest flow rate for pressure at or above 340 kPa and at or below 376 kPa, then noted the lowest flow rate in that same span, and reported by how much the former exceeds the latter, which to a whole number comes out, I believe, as -82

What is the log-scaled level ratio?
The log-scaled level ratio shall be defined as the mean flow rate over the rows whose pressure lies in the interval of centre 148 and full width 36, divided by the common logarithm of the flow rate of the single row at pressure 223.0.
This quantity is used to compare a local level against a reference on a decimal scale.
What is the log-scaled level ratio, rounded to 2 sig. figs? 37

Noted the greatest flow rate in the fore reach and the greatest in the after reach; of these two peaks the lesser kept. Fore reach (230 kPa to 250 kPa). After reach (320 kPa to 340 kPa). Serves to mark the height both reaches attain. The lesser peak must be 86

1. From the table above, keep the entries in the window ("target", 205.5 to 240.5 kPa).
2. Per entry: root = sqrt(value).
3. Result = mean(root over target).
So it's 8.7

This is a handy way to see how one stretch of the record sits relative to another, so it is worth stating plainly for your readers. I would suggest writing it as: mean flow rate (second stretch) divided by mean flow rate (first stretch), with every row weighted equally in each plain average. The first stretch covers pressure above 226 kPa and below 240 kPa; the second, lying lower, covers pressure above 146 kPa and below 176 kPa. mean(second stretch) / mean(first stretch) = 0.84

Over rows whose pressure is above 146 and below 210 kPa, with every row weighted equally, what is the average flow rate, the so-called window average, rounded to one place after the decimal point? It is 68.3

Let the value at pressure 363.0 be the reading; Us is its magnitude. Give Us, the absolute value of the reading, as 100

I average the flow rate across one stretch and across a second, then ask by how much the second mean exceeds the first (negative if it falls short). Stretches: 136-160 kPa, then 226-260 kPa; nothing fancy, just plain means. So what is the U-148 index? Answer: 15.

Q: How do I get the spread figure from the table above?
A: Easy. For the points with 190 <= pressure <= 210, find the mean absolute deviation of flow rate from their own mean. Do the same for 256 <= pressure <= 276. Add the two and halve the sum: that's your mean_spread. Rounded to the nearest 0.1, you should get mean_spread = 6.2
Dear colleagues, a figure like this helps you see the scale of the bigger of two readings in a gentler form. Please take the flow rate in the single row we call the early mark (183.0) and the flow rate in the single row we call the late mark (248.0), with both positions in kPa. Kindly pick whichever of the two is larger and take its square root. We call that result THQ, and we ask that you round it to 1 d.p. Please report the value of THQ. 9.3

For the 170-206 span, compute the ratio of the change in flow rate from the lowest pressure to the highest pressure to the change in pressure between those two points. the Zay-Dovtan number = -0.1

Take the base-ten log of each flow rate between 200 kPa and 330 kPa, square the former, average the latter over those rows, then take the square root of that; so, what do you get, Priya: 1.83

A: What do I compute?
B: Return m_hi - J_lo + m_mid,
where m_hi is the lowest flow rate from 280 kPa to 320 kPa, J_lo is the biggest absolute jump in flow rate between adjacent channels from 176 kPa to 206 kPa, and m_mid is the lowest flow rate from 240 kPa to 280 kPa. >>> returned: 89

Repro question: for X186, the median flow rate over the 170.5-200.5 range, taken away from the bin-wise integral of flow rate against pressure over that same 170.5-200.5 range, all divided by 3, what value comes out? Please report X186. 667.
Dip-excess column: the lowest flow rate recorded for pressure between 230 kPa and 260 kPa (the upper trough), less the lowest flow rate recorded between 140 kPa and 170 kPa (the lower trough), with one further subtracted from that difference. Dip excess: 15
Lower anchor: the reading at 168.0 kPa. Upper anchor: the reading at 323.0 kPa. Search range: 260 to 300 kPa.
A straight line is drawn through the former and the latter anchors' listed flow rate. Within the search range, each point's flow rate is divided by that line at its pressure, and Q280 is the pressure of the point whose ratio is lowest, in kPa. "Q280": 298.0 kPa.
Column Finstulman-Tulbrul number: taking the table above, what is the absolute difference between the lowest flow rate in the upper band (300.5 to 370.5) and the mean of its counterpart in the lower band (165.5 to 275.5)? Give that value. 33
